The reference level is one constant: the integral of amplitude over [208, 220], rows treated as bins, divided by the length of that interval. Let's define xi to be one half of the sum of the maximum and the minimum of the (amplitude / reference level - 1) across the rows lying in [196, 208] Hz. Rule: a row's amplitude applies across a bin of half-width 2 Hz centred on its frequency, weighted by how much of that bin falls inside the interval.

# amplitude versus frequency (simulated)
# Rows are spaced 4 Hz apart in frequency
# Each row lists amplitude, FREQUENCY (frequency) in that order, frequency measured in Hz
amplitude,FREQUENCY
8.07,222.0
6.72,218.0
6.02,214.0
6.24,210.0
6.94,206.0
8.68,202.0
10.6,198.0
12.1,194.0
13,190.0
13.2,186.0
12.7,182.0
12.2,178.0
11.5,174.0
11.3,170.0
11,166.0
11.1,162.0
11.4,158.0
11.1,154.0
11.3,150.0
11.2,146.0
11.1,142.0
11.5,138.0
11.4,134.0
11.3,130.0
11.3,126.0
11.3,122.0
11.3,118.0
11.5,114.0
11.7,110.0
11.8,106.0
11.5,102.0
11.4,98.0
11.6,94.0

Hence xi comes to 0.39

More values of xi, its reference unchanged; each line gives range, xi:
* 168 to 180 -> 0.86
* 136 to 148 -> 0.79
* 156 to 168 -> 0.77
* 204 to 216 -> 0.02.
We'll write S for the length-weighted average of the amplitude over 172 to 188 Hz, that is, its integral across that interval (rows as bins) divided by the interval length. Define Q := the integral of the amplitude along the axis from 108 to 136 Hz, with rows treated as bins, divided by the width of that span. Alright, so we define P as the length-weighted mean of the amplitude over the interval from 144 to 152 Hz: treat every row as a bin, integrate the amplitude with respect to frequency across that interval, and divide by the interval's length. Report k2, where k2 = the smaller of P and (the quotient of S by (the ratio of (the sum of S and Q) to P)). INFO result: 5.9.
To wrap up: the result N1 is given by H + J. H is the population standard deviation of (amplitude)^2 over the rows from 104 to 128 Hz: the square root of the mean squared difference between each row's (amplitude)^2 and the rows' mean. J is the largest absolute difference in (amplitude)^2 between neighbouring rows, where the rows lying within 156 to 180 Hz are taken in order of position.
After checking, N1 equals 21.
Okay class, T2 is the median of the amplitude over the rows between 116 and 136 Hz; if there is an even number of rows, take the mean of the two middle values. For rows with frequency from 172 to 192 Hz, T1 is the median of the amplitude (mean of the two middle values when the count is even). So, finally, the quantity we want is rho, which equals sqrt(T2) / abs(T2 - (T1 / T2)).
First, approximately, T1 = 12.7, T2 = 11.3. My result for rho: 0.330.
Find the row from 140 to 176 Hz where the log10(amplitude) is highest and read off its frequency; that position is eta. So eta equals 174.0 Hz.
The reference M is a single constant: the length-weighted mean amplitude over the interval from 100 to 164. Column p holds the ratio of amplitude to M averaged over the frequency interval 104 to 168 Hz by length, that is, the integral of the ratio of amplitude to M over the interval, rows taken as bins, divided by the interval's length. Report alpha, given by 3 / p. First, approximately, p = 1.00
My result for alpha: 3.01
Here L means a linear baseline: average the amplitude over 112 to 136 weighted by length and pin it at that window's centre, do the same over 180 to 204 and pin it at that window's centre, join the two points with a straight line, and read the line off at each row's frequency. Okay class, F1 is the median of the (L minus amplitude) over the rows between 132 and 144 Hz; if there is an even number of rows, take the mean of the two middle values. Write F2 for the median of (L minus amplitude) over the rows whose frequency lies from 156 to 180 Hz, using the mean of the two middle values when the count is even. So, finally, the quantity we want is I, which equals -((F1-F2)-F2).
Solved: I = 0.4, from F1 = 0.00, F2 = 0.21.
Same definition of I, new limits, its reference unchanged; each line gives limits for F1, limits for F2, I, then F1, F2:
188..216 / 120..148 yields -3.0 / 3.09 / 0.06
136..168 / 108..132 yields -0.2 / 0.31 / 0.03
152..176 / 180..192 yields -2.9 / 0.35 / -1.30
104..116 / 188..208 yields 2.7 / -0.42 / 1.15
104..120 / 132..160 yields 0.7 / -0.31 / 0.19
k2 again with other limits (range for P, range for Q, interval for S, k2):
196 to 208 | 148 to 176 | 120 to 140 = 4.4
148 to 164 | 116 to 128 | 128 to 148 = 5.6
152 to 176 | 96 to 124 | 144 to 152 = 5.6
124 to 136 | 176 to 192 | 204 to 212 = 3.9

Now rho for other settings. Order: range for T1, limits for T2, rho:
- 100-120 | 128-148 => 0.327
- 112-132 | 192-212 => 0.399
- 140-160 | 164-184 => 0.322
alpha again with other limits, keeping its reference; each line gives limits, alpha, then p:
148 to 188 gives 2.92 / 1.03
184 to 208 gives 3.17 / 0.95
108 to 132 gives 2.99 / 1.00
